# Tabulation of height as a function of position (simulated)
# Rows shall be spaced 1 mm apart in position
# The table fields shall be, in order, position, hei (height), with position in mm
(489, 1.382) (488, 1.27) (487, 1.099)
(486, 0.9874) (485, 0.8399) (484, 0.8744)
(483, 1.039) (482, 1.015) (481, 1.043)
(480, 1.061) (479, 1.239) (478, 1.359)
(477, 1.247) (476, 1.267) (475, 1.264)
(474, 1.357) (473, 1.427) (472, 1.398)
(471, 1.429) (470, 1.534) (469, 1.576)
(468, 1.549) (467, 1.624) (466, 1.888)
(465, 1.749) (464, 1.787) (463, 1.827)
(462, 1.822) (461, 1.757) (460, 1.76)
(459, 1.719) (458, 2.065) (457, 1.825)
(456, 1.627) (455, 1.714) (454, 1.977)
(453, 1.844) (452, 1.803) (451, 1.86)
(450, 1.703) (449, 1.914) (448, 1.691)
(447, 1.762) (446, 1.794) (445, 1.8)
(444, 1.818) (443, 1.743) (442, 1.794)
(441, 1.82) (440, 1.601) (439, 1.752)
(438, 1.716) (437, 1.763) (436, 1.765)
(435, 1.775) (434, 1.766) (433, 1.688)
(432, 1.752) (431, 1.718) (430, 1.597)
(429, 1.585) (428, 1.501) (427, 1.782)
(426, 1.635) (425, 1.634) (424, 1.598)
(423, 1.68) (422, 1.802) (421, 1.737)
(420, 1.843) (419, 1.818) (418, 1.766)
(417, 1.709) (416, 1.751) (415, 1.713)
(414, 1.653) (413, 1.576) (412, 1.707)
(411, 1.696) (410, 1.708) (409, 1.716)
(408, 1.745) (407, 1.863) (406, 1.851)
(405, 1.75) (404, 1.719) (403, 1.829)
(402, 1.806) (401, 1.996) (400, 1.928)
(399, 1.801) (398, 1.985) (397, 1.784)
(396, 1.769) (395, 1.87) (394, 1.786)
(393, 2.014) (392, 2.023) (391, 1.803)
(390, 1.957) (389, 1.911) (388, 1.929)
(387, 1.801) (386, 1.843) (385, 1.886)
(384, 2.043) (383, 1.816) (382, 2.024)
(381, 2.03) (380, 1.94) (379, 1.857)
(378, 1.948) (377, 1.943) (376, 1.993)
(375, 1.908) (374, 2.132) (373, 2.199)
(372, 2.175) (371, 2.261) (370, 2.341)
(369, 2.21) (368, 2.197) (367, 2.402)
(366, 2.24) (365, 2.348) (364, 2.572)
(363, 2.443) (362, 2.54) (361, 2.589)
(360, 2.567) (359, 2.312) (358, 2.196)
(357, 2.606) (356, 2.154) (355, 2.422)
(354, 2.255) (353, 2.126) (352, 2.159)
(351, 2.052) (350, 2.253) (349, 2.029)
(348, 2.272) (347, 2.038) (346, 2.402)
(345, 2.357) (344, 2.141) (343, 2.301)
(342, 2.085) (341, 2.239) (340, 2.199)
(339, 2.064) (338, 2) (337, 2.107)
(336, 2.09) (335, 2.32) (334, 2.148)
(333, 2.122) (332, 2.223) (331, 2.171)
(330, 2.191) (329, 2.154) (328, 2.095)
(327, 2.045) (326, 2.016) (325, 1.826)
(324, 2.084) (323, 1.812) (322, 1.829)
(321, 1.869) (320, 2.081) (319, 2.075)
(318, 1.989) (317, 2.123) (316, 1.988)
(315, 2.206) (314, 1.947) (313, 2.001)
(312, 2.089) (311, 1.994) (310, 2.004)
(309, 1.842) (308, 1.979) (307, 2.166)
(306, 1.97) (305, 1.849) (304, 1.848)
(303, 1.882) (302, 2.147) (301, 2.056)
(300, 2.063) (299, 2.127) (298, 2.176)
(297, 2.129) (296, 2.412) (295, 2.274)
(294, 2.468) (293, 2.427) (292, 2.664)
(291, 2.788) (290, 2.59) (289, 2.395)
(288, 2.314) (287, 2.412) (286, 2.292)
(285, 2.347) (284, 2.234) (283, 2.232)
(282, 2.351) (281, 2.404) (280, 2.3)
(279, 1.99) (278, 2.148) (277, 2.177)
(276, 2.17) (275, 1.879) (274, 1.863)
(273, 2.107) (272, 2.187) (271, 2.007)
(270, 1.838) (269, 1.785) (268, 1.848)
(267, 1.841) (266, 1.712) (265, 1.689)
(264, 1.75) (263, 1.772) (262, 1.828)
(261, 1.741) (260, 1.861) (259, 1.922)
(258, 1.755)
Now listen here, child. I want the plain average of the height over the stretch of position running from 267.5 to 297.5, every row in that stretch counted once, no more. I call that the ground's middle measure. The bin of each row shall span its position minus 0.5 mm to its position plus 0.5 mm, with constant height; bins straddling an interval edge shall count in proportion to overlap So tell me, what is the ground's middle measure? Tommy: 2.2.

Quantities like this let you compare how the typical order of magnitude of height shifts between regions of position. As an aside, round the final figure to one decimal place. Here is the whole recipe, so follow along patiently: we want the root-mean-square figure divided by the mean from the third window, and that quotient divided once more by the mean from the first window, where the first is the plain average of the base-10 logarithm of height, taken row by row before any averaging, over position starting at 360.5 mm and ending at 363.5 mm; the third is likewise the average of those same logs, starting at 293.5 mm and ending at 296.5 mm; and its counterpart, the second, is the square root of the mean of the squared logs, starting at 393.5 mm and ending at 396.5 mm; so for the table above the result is 1.7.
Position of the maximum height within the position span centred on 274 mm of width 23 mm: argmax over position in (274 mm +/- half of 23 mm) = 281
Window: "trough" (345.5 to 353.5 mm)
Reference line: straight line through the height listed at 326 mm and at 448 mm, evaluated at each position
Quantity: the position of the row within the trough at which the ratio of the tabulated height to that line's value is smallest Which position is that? 349 mm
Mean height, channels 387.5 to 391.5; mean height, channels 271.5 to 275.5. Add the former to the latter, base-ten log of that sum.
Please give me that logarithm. 0.59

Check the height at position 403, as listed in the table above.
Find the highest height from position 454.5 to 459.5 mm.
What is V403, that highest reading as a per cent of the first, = 113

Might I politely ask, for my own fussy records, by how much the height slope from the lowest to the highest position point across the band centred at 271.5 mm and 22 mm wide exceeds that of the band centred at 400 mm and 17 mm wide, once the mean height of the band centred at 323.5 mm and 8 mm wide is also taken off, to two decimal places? -1.90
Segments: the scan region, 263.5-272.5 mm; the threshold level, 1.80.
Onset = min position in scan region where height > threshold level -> 267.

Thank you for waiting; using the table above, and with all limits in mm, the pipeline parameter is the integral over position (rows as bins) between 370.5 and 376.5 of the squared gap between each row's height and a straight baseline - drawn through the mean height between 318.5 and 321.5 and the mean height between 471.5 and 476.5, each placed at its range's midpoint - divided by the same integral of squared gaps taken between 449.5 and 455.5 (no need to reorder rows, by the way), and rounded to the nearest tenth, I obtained 0.8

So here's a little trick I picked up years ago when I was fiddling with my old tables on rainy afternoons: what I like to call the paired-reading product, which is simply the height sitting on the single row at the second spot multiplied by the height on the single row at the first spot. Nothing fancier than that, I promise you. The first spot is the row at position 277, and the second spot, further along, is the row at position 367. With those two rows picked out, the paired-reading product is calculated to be 5.2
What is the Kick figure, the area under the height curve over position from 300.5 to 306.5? 11.8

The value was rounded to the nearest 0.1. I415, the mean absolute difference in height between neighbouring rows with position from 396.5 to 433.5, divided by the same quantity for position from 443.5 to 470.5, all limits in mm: 0.7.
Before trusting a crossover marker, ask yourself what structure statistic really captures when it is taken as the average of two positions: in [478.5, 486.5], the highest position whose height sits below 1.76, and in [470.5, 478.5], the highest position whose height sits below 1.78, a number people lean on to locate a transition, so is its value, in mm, 482.0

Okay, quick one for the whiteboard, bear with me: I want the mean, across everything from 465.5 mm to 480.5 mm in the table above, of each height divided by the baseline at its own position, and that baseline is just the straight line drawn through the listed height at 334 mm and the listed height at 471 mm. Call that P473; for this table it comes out 1.00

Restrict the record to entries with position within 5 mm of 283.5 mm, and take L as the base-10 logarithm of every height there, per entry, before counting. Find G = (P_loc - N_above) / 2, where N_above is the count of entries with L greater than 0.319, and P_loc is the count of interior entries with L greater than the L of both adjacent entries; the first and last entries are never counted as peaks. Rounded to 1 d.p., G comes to -3.0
